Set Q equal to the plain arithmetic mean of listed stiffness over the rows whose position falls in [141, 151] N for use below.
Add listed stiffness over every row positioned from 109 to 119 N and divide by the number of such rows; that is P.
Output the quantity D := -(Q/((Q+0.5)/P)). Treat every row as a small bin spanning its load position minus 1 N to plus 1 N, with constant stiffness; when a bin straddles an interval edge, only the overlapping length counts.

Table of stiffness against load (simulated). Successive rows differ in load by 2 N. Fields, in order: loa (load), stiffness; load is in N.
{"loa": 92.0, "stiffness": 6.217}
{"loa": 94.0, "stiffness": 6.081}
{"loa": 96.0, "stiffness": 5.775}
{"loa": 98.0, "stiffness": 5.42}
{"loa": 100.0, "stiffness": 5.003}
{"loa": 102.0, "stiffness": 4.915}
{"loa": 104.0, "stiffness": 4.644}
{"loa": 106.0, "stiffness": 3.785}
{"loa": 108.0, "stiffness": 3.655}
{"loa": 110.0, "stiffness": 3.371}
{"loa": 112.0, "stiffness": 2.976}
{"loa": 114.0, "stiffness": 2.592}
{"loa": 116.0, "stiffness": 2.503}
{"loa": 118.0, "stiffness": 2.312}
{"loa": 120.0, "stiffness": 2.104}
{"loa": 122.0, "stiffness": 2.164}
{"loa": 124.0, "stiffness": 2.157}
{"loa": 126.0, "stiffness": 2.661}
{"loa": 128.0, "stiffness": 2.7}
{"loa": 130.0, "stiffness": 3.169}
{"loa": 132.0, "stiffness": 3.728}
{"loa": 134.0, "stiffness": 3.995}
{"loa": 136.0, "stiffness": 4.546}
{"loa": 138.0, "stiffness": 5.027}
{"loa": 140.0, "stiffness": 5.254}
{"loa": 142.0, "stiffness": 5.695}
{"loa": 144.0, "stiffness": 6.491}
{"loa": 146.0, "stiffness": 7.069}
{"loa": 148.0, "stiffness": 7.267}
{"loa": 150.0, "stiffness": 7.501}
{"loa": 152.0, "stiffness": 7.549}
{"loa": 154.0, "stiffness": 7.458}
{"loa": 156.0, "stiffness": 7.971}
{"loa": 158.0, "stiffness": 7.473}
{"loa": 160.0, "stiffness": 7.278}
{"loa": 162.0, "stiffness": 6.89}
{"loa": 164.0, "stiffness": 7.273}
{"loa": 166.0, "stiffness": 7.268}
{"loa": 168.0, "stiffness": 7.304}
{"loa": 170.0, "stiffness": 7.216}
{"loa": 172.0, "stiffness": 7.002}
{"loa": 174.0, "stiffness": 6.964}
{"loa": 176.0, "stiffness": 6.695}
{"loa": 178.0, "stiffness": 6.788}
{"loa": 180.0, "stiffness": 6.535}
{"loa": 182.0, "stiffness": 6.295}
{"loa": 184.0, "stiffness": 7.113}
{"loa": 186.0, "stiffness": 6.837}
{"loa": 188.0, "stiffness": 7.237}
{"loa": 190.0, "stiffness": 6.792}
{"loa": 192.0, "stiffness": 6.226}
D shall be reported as -3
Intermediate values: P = 2.8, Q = 6.8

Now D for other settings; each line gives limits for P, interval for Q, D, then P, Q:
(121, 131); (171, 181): -2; 2.6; 6.8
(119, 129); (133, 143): -2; 2.4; 4.9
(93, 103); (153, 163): -5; 5.4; 7.4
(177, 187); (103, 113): -6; 6.7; 3.7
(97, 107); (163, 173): -4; 4.8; 7.2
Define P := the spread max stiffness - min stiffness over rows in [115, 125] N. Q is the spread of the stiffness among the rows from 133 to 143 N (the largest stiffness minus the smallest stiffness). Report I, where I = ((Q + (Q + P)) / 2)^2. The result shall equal 3.6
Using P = 0.4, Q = 1.7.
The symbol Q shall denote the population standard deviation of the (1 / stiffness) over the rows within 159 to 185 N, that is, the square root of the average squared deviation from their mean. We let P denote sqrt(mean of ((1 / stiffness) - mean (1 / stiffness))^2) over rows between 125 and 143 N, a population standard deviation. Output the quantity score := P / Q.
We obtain 10.9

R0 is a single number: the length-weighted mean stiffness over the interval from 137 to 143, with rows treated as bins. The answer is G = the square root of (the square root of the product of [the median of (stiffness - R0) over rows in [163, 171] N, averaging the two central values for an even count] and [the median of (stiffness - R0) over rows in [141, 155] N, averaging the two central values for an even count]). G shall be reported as 1.39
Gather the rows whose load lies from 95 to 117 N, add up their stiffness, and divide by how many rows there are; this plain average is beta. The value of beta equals 4.1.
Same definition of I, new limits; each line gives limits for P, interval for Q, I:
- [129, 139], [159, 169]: 1.8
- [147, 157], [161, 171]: 0.6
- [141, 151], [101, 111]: 6.0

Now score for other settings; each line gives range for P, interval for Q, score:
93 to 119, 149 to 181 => 12.8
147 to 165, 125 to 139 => 0.1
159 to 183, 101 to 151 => 0.1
